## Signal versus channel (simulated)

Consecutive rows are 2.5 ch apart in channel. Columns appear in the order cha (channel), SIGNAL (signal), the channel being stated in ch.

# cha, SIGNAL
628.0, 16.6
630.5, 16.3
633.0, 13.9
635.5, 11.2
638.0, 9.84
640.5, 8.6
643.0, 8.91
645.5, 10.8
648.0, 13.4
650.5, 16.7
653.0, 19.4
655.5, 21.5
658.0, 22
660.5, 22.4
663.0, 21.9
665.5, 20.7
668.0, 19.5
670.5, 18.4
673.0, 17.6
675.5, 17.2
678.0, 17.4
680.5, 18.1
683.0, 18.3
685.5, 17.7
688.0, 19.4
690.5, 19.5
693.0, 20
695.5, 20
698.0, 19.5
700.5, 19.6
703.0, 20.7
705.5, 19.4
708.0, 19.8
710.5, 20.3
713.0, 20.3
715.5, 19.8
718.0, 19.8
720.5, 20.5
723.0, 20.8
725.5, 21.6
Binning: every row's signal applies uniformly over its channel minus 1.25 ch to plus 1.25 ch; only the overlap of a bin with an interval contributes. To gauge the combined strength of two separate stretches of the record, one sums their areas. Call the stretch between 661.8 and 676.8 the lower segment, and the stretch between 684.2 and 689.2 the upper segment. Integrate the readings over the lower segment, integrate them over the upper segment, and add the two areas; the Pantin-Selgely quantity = 381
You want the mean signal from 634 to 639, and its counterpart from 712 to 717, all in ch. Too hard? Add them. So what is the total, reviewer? 31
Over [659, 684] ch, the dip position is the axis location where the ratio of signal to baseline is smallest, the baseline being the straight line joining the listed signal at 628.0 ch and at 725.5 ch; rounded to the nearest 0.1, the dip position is 675.5 ch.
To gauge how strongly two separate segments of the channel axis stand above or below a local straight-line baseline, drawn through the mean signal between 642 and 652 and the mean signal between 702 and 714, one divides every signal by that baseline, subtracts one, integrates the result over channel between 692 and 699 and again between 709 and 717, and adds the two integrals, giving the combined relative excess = 0.3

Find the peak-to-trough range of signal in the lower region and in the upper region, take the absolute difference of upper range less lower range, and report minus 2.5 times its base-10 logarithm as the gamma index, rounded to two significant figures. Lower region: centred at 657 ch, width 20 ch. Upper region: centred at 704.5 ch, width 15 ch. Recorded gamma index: -2.2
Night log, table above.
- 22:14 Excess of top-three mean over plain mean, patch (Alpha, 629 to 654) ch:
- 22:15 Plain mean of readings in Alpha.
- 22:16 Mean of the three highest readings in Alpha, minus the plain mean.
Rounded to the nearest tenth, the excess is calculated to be 4.6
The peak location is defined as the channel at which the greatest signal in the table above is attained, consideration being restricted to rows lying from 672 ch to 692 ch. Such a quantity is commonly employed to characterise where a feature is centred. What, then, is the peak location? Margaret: 690.5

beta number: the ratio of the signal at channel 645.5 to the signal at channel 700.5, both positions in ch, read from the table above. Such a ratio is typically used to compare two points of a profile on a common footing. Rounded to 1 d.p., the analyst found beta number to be 0.6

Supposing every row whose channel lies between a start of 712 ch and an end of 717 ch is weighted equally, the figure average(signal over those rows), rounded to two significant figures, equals 20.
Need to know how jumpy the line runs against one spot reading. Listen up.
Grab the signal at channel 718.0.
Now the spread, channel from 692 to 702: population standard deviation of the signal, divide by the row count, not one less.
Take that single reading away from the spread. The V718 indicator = -19.6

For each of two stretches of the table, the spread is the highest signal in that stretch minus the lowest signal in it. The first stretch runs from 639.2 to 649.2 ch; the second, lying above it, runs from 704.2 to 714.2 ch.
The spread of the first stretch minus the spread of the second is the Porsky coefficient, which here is 4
